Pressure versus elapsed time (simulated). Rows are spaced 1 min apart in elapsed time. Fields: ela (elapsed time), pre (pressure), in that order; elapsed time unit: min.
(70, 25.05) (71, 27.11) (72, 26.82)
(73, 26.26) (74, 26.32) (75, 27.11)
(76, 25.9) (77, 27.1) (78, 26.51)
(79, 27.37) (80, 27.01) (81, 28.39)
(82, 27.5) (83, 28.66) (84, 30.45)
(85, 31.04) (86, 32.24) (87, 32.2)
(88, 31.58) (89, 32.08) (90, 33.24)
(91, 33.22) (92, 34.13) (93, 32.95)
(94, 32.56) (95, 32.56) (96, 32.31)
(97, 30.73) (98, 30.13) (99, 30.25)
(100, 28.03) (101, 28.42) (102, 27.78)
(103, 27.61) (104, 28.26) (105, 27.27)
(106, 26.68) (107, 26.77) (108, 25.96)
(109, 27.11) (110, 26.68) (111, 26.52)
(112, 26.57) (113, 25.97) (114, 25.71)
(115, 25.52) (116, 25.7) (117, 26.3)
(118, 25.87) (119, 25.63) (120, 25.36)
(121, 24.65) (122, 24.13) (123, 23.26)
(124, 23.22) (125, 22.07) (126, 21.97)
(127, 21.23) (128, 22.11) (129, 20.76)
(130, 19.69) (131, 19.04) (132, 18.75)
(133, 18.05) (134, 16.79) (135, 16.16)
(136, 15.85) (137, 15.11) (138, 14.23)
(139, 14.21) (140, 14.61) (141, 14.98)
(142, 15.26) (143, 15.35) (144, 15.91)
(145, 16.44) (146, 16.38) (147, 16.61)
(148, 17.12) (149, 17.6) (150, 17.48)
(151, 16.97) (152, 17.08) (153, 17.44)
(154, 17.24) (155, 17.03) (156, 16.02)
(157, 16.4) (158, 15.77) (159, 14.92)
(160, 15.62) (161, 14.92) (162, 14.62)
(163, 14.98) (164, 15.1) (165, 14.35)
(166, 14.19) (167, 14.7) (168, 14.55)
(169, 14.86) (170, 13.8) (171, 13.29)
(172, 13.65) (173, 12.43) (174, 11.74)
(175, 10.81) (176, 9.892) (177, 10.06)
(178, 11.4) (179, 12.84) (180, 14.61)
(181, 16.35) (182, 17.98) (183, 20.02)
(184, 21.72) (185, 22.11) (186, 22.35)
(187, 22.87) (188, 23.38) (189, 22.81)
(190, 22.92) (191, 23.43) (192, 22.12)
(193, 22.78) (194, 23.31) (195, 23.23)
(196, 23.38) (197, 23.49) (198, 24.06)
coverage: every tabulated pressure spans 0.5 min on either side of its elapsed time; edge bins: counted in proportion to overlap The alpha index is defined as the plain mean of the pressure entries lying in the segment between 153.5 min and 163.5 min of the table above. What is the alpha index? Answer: 16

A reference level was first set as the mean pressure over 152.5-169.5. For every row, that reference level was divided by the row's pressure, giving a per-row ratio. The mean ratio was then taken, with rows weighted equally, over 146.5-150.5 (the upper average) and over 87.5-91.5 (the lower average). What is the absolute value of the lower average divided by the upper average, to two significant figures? 0.53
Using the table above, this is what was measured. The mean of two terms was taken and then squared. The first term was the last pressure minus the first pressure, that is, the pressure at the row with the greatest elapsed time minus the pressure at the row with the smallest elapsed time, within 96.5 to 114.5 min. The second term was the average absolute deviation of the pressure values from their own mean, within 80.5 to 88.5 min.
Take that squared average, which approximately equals 3.0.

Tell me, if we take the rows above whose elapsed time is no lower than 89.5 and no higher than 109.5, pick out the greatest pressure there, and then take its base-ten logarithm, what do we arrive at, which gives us 1.53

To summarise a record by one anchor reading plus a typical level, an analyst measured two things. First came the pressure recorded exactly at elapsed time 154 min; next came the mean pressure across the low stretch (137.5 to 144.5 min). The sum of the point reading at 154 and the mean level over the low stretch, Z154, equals 32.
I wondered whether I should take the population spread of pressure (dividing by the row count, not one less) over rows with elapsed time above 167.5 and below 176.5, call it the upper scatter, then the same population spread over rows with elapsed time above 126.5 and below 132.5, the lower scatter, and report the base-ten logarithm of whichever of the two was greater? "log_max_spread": 0.20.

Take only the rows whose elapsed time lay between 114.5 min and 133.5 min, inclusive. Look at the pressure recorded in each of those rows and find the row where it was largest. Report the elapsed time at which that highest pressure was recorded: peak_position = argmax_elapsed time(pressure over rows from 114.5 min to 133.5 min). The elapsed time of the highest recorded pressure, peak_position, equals 117 min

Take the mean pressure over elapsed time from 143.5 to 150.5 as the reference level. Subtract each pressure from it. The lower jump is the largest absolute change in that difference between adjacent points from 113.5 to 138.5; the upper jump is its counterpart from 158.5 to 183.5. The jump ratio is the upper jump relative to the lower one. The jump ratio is 1.5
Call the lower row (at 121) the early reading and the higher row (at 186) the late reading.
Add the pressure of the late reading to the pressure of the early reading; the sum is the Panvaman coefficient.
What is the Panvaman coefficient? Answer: 47.0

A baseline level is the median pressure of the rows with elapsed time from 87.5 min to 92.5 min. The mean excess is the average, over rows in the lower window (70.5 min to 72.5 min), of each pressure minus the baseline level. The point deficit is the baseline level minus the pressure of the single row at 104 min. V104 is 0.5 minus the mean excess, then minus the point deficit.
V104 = 1.8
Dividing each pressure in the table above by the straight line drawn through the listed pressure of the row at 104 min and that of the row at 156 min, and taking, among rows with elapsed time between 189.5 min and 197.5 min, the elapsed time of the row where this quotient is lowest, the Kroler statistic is 190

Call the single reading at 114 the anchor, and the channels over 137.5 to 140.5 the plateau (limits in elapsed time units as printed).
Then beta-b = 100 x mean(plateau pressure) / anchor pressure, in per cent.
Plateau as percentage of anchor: 56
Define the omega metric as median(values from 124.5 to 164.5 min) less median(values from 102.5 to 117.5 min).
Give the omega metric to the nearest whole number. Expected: -10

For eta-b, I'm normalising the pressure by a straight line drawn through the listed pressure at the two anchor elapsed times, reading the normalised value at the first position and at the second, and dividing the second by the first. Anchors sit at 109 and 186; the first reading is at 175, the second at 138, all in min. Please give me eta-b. 1.2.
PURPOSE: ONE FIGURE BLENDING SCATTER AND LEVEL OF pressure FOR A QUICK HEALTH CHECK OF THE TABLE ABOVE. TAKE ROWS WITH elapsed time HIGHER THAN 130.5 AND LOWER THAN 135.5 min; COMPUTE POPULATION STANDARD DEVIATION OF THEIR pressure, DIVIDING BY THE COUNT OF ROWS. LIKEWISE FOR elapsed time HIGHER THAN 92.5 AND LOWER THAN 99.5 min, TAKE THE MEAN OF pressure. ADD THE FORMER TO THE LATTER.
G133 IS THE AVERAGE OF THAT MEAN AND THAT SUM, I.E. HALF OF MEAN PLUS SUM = 32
